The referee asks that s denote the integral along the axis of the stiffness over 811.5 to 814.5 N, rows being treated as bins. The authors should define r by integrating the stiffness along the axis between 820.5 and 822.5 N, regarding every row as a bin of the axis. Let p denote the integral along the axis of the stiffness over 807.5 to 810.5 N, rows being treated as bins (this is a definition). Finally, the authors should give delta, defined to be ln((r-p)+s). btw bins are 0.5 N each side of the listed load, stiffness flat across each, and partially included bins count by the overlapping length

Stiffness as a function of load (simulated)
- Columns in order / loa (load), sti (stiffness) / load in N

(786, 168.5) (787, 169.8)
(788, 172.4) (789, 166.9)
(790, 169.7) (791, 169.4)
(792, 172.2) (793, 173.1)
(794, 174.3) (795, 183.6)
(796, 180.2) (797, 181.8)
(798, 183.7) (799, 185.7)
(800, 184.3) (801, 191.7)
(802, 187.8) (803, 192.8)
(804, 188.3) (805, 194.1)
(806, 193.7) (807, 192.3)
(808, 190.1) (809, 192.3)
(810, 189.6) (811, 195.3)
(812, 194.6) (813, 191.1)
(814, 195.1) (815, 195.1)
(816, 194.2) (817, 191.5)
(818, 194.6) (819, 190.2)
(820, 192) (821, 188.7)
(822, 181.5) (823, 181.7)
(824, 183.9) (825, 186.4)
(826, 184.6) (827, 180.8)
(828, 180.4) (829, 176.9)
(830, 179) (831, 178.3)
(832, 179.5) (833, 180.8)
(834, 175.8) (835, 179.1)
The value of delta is 5.9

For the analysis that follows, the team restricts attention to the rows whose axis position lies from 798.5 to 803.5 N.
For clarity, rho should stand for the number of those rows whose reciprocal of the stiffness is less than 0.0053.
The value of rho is 2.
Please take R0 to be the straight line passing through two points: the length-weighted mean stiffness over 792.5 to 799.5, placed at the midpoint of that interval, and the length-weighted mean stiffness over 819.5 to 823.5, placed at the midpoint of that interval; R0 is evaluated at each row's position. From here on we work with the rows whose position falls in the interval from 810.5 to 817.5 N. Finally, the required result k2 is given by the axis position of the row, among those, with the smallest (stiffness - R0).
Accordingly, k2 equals 817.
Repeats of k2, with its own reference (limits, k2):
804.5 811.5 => 810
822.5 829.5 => 829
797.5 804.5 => 798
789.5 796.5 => 791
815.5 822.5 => 822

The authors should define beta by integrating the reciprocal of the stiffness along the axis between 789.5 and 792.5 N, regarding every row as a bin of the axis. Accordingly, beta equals 0.0176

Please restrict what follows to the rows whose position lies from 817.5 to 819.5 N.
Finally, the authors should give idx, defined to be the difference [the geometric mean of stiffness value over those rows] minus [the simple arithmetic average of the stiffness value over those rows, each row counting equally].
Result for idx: -0.013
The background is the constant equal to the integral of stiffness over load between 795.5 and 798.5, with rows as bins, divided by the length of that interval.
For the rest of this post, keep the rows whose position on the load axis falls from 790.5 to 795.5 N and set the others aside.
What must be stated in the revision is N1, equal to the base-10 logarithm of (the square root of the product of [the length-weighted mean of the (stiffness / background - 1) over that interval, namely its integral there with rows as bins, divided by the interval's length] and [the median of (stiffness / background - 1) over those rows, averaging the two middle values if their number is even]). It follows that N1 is -1.35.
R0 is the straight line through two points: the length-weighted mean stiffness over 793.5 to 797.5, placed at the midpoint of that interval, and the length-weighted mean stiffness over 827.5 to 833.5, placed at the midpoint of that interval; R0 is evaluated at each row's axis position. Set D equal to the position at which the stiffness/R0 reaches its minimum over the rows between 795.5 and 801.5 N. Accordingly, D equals 796 N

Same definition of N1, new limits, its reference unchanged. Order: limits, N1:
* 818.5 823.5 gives -1.50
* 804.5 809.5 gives -1.24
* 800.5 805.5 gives -1.29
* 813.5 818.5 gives -1.16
